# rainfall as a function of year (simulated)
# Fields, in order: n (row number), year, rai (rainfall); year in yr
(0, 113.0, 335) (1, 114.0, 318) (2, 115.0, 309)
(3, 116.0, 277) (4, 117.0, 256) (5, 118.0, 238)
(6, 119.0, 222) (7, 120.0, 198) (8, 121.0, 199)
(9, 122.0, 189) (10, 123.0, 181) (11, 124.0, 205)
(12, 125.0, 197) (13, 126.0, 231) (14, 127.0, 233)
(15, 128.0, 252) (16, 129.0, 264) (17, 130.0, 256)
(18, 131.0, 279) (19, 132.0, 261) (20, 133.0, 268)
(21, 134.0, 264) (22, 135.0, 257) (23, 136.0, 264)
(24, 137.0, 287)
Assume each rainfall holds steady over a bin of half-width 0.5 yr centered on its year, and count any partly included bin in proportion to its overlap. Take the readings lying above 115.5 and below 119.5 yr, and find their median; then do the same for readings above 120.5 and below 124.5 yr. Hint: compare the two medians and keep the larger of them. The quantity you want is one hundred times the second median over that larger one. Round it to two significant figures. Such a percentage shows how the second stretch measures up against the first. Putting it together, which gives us 79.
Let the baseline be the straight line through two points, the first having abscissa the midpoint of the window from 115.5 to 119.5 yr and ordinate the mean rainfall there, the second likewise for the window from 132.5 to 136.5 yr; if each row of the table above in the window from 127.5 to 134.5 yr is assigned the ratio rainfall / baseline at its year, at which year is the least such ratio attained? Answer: 128.0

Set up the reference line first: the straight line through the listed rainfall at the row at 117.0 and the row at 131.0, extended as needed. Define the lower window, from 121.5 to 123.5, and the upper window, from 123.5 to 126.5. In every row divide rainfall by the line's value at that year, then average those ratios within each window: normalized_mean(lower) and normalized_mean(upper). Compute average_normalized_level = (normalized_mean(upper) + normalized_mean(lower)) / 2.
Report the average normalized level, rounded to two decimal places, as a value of 0.74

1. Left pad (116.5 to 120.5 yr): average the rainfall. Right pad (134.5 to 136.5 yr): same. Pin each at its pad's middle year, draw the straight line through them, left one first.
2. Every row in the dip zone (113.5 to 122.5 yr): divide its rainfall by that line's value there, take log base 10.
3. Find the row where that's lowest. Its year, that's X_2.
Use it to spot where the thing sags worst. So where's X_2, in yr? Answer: 122.0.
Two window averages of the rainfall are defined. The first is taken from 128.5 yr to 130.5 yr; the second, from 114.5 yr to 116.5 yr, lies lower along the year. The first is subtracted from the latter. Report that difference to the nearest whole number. 33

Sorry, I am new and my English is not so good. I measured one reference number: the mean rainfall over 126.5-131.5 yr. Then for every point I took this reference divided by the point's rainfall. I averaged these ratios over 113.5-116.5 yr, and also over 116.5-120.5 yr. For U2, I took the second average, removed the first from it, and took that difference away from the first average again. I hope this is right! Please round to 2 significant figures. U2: 0.58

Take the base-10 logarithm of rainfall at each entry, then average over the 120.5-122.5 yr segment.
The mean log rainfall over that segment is 2.29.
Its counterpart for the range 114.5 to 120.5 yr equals 2.39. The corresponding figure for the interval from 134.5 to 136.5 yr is 2.42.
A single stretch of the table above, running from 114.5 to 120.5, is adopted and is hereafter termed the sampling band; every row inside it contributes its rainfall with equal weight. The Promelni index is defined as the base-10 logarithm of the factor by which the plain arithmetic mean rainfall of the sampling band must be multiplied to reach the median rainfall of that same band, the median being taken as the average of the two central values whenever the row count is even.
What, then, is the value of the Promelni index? -0.005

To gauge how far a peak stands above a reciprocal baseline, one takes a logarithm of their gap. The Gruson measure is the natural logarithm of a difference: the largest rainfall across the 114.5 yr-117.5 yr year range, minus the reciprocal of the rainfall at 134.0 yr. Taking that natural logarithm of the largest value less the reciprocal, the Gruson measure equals 5.73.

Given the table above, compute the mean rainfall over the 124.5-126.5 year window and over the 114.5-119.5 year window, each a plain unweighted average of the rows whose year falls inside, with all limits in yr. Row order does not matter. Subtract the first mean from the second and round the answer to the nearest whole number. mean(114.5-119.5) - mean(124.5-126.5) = 46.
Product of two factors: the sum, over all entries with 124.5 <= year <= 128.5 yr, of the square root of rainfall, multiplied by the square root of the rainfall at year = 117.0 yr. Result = 966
